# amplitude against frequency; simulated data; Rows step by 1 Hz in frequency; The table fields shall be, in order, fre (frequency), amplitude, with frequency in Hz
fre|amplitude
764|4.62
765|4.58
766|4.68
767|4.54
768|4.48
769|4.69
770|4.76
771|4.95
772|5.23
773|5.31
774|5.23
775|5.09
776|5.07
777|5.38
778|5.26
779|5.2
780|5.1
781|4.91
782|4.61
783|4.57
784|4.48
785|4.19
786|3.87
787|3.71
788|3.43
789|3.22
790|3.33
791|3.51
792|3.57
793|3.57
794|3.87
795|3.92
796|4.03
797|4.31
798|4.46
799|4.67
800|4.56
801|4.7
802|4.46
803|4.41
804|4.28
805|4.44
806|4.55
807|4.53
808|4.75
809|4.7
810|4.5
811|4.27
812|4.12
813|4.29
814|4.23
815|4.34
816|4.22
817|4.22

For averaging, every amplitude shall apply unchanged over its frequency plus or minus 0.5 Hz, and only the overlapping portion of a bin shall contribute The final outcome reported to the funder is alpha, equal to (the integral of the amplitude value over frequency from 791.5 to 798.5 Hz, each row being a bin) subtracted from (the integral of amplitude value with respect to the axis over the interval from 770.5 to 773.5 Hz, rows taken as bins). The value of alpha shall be -12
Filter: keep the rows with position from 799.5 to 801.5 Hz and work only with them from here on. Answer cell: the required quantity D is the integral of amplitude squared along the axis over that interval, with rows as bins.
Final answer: 43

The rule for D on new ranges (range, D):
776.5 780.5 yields 110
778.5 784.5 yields 139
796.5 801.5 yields 103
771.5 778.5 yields 191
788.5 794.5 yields 74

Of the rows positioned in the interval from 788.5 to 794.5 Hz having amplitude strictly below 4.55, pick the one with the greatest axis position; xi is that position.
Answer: 794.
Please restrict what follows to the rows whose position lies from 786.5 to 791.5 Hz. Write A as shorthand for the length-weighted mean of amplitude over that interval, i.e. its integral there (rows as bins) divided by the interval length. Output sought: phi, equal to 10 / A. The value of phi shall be 2.9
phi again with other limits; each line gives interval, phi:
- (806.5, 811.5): 2.2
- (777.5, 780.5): 1.9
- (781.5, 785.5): 2.2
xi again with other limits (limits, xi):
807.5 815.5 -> 815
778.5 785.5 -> 785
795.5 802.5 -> 802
